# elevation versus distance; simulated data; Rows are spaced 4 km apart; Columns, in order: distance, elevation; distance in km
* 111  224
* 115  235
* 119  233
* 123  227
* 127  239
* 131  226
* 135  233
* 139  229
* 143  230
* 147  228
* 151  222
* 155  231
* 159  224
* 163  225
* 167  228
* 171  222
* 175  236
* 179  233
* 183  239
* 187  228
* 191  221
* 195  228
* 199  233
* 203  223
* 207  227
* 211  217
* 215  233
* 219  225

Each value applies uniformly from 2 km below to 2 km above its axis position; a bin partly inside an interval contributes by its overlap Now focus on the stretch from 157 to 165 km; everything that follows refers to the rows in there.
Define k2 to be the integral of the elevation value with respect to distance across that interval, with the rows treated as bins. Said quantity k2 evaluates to 1796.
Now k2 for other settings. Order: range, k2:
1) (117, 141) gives 5548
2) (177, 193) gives 3684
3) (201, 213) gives 2668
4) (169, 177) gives 1832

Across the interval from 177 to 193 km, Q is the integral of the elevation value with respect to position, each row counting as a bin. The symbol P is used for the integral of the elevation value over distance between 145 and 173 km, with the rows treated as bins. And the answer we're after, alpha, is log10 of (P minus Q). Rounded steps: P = 6320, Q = 3684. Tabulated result 3.4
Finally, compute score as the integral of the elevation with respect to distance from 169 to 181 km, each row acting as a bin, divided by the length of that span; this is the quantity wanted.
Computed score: 230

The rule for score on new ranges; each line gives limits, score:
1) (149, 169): 226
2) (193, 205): 228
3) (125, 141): 232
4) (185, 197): 226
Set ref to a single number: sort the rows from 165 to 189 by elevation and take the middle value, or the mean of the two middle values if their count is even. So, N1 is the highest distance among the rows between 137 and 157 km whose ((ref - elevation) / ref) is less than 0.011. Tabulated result 155 km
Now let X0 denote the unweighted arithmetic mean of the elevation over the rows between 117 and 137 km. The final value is 232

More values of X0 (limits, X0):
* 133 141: 231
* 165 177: 229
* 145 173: 226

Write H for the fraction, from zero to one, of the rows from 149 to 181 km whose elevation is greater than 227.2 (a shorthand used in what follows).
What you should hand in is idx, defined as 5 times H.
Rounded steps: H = 0.50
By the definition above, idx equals 2.5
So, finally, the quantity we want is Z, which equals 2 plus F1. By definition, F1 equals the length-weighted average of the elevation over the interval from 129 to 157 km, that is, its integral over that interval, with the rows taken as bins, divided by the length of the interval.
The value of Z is 230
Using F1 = 228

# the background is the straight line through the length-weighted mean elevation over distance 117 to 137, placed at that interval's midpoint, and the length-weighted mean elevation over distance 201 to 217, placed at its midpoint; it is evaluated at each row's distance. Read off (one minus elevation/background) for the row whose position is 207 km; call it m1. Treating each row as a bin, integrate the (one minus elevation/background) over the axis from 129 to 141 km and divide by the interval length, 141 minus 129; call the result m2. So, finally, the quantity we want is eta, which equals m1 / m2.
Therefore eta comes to -1.2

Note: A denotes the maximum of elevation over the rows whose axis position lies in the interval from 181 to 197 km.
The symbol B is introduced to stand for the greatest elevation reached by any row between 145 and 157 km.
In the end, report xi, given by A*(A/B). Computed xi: 247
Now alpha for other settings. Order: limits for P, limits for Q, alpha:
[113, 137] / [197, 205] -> 3.6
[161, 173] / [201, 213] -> 1.5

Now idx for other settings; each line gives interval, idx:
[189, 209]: 2.0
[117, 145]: 3.6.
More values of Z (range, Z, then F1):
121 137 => 233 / 231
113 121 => 236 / 234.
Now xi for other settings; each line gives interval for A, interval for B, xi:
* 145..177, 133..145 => 239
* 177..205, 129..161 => 245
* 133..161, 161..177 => 230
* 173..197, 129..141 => 245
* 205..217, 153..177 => 230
